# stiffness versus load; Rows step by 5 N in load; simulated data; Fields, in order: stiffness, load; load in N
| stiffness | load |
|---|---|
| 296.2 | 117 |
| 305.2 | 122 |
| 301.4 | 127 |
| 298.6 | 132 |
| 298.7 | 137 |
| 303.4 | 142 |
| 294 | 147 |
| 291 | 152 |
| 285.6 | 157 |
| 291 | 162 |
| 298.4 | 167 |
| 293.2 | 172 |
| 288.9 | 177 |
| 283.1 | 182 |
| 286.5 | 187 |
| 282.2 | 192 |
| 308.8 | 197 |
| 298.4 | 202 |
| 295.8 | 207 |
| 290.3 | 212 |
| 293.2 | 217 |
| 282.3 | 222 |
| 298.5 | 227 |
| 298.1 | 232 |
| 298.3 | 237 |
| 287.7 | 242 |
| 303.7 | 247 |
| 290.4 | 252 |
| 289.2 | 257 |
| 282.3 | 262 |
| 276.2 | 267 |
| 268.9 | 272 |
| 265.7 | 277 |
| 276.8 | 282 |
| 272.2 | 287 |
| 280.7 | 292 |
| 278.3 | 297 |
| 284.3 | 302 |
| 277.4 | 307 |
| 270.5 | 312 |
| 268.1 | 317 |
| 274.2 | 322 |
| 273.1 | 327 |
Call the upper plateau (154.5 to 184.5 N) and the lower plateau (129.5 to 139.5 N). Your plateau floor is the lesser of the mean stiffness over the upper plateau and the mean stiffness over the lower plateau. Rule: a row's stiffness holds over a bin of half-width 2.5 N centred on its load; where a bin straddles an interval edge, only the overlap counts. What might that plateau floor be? 290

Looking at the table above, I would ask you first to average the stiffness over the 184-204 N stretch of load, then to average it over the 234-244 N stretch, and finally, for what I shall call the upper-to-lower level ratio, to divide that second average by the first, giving 1.00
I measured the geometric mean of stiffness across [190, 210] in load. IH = 296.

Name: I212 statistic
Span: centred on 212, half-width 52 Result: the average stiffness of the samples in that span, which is 292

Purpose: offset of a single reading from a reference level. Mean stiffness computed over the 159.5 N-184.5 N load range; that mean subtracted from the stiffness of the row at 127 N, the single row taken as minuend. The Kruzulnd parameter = 10.5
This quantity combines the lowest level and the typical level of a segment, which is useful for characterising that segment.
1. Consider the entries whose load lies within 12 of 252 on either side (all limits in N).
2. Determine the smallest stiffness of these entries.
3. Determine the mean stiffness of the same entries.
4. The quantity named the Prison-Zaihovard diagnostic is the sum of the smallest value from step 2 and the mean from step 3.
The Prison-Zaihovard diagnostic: 573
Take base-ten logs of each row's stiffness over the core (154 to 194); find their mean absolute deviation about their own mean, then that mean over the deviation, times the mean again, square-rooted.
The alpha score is 31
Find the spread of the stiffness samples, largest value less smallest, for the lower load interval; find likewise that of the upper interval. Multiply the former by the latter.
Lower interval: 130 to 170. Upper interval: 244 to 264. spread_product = 381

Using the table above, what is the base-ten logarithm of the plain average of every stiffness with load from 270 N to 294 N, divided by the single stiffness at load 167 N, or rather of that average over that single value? -0.039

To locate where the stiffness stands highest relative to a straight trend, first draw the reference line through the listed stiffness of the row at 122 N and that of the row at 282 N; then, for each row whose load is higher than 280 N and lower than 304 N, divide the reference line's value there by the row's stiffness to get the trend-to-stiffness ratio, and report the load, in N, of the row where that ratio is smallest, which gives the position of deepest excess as 302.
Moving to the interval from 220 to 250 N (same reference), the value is 247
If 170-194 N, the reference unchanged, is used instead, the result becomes 172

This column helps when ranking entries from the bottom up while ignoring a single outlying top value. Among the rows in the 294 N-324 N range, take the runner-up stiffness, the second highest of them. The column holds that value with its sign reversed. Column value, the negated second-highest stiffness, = -278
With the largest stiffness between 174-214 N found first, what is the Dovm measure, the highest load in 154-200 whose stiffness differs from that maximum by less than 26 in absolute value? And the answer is 197 N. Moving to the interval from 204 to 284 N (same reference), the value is 257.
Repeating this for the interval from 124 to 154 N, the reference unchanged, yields 152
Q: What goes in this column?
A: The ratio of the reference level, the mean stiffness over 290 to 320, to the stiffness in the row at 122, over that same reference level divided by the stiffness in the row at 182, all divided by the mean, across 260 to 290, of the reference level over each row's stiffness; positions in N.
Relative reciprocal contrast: 0.92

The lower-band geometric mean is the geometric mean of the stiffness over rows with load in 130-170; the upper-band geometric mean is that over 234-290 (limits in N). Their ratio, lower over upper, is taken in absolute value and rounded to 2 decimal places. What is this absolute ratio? 1.04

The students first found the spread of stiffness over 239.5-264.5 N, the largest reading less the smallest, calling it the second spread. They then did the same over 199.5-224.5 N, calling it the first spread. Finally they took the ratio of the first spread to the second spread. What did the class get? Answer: 0.75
